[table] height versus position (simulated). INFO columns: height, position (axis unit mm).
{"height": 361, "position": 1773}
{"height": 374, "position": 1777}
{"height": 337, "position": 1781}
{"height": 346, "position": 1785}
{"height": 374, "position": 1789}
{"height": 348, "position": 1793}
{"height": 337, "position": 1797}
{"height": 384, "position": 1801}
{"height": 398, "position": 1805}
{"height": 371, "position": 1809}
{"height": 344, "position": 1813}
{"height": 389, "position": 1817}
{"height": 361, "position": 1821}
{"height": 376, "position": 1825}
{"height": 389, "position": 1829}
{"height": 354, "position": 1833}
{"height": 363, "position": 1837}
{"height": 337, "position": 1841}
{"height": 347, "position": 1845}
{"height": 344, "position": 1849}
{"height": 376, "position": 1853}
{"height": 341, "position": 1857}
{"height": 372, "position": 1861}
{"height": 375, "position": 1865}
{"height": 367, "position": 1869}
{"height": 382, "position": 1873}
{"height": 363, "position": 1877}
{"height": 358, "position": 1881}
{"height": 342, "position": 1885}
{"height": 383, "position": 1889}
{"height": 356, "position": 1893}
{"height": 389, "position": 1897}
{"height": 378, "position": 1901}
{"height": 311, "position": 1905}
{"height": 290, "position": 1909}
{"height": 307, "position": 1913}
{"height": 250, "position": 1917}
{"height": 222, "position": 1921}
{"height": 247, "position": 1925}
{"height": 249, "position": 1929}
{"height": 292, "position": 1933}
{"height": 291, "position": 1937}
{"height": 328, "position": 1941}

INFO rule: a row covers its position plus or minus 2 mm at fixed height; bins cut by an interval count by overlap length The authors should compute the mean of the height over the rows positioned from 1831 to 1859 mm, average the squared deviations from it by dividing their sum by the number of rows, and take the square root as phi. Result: 13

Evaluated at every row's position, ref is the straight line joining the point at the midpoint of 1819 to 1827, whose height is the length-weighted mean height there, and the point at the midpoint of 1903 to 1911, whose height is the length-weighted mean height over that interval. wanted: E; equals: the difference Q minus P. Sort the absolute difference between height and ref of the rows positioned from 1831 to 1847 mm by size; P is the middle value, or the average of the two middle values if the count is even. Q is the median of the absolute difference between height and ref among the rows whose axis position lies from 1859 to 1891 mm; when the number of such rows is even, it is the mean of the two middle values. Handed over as 31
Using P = 6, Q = 37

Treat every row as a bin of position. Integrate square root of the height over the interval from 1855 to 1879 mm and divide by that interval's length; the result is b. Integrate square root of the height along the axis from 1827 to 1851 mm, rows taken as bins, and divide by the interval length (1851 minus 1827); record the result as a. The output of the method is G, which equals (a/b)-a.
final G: -17.9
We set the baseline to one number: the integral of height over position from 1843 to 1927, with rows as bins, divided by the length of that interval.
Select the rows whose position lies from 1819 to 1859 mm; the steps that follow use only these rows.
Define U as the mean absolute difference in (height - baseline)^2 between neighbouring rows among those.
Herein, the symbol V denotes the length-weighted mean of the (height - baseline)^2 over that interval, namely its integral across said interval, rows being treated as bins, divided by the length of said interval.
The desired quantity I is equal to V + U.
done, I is 1626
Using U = 927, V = 699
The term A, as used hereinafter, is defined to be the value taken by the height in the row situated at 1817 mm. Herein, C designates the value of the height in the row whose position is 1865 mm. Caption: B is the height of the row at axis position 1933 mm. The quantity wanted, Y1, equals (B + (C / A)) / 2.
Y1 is 146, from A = 389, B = 292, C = 375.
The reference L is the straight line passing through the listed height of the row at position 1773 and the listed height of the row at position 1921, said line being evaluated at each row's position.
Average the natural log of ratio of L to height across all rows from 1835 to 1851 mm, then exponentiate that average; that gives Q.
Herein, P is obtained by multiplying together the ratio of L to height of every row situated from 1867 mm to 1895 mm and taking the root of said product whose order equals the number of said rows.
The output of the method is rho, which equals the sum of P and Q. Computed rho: 1.56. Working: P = 0.71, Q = 0.849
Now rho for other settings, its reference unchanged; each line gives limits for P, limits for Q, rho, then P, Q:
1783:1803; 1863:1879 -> 1.68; 0.96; 0.724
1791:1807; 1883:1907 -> 1.61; 0.92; 0.687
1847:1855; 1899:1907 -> 1.50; 0.80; 0.697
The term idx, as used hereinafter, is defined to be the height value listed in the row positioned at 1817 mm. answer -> 389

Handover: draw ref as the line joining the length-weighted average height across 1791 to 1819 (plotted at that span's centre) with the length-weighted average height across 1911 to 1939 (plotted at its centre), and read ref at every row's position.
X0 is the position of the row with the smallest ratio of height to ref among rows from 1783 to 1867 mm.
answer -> 1785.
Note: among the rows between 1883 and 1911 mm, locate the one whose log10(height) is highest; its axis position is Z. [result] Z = 1897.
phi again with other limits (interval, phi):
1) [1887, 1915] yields 38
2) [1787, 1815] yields 21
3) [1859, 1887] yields 12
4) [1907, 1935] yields 29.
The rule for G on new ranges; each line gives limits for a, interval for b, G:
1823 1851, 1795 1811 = -17.9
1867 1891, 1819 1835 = -18.1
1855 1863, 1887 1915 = -17.9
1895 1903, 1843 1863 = -18.5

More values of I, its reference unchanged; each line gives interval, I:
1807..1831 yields 2924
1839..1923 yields 3443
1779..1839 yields 2451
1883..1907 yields 2777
